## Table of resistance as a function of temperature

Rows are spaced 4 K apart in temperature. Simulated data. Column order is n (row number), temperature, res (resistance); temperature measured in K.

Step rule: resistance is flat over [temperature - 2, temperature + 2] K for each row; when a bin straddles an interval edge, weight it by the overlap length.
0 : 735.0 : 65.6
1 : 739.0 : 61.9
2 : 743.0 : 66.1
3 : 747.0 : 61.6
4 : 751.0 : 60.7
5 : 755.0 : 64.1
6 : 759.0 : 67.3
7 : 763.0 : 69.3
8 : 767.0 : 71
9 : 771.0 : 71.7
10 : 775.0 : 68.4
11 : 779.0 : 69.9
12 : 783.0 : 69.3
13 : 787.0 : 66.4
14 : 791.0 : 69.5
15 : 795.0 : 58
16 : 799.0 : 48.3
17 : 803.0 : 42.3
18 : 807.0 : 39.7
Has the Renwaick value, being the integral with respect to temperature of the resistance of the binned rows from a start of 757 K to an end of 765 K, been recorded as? 546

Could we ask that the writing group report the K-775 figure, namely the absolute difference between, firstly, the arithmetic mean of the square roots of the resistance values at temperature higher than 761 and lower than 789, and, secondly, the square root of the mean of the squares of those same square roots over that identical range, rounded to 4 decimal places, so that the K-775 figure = 0.0006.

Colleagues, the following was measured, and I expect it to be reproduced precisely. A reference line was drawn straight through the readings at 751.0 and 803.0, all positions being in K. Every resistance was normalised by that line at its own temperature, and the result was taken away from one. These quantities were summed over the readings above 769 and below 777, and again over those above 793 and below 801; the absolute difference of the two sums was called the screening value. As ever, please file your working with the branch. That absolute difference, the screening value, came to 0.26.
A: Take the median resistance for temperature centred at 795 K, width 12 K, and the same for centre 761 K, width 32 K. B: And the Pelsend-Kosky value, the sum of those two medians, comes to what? 126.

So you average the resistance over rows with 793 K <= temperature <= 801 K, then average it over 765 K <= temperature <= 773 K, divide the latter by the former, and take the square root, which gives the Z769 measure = 1.16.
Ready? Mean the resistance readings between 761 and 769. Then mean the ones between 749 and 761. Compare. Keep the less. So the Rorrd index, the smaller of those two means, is 64.0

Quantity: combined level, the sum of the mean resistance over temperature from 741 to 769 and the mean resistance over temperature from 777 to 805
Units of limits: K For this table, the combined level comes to 126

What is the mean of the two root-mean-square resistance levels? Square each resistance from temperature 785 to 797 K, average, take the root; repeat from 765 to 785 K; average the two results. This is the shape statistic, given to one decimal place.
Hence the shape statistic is 67.4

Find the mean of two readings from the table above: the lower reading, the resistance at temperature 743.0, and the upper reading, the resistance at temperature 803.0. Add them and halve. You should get 54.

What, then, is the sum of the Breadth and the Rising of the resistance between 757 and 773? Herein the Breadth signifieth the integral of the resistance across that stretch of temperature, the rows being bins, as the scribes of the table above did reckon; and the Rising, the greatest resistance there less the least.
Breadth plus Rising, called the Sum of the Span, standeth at 1122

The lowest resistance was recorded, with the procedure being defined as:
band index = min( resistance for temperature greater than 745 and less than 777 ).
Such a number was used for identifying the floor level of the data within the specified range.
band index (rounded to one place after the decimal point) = 60.7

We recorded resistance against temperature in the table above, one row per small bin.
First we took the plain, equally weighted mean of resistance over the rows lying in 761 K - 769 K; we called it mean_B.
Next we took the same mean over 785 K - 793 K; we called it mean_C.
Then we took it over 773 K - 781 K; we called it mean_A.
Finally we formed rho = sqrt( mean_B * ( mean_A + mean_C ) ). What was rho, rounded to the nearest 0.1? 98.1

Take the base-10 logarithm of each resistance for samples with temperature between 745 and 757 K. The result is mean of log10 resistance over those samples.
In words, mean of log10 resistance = 1.79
